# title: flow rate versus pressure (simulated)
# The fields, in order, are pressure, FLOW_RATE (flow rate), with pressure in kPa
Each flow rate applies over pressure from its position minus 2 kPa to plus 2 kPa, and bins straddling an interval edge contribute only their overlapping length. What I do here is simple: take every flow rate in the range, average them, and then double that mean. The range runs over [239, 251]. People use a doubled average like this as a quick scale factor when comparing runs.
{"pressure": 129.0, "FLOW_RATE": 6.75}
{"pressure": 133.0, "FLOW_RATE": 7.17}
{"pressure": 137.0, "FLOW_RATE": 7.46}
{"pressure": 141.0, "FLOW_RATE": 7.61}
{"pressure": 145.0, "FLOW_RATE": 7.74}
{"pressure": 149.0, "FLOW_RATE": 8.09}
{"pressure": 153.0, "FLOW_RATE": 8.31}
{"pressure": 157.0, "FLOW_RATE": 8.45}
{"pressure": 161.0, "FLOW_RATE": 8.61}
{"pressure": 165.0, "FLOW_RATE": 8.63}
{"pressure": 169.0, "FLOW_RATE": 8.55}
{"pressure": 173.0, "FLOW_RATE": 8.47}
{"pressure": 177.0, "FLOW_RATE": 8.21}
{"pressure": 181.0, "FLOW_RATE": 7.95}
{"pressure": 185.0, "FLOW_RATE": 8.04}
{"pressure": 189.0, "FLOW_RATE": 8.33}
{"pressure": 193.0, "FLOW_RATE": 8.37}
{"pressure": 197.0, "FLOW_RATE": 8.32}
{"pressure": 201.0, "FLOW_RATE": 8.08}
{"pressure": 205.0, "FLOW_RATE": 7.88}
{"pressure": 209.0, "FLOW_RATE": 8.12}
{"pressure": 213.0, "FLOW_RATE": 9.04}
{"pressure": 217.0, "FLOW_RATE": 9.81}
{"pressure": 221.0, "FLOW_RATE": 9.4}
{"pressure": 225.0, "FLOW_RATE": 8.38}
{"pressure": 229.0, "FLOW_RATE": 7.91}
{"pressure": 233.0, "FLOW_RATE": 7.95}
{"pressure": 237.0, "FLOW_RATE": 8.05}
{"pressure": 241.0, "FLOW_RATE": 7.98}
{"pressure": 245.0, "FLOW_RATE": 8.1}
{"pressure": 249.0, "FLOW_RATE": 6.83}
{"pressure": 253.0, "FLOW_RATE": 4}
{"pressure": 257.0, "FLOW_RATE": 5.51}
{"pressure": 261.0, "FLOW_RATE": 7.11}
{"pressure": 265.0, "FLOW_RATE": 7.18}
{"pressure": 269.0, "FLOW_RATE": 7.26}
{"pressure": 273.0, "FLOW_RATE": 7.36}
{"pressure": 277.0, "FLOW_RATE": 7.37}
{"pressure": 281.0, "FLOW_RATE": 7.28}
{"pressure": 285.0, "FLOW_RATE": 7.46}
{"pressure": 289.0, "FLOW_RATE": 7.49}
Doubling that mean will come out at 15.3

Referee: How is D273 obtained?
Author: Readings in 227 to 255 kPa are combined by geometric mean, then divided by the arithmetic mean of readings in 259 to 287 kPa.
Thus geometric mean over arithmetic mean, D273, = 0.97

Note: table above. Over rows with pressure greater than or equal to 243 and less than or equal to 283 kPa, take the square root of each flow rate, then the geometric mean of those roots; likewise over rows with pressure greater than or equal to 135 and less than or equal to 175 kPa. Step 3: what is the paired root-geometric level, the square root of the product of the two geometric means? 2.72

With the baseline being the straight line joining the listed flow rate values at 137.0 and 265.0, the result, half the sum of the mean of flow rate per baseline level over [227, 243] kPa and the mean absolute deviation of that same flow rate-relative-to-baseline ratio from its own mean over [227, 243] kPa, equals 0.554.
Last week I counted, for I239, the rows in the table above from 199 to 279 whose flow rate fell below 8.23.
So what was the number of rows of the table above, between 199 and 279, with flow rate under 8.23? 16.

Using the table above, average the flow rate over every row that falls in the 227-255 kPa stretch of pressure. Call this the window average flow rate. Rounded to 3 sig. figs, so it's 7.26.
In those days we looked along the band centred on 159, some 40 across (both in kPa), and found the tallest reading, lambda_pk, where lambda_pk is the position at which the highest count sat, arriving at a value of 165.0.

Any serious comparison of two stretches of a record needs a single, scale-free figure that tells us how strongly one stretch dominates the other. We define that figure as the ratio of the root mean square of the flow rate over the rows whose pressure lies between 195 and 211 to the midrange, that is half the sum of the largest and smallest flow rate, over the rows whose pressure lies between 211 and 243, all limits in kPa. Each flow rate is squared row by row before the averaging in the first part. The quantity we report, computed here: 0.91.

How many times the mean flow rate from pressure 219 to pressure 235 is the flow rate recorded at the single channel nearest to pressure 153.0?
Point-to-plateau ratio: 0.99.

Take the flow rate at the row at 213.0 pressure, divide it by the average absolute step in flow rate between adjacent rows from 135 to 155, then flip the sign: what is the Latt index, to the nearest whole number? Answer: -43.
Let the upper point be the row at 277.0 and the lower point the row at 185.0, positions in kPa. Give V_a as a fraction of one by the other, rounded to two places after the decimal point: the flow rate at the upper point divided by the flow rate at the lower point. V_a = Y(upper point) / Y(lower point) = 0.92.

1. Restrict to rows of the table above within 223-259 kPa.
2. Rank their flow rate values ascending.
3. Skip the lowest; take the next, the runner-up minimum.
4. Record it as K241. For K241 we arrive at 5.51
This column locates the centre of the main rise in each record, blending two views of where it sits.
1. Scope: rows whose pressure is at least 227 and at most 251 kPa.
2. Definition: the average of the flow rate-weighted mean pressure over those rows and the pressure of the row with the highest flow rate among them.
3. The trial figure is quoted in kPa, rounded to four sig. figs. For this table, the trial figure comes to 241.9 kPa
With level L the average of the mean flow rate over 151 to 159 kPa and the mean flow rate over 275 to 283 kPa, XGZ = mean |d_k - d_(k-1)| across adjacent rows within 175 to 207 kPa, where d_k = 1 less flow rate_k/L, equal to 0.021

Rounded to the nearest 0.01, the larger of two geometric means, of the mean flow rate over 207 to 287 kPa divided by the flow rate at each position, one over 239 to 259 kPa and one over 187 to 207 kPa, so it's 1.21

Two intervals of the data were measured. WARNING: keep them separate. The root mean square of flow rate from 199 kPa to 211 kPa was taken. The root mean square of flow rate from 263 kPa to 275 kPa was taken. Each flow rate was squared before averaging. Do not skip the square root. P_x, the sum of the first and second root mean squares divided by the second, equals 2.10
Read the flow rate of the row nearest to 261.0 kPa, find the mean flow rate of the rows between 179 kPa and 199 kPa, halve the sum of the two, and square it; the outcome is 59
